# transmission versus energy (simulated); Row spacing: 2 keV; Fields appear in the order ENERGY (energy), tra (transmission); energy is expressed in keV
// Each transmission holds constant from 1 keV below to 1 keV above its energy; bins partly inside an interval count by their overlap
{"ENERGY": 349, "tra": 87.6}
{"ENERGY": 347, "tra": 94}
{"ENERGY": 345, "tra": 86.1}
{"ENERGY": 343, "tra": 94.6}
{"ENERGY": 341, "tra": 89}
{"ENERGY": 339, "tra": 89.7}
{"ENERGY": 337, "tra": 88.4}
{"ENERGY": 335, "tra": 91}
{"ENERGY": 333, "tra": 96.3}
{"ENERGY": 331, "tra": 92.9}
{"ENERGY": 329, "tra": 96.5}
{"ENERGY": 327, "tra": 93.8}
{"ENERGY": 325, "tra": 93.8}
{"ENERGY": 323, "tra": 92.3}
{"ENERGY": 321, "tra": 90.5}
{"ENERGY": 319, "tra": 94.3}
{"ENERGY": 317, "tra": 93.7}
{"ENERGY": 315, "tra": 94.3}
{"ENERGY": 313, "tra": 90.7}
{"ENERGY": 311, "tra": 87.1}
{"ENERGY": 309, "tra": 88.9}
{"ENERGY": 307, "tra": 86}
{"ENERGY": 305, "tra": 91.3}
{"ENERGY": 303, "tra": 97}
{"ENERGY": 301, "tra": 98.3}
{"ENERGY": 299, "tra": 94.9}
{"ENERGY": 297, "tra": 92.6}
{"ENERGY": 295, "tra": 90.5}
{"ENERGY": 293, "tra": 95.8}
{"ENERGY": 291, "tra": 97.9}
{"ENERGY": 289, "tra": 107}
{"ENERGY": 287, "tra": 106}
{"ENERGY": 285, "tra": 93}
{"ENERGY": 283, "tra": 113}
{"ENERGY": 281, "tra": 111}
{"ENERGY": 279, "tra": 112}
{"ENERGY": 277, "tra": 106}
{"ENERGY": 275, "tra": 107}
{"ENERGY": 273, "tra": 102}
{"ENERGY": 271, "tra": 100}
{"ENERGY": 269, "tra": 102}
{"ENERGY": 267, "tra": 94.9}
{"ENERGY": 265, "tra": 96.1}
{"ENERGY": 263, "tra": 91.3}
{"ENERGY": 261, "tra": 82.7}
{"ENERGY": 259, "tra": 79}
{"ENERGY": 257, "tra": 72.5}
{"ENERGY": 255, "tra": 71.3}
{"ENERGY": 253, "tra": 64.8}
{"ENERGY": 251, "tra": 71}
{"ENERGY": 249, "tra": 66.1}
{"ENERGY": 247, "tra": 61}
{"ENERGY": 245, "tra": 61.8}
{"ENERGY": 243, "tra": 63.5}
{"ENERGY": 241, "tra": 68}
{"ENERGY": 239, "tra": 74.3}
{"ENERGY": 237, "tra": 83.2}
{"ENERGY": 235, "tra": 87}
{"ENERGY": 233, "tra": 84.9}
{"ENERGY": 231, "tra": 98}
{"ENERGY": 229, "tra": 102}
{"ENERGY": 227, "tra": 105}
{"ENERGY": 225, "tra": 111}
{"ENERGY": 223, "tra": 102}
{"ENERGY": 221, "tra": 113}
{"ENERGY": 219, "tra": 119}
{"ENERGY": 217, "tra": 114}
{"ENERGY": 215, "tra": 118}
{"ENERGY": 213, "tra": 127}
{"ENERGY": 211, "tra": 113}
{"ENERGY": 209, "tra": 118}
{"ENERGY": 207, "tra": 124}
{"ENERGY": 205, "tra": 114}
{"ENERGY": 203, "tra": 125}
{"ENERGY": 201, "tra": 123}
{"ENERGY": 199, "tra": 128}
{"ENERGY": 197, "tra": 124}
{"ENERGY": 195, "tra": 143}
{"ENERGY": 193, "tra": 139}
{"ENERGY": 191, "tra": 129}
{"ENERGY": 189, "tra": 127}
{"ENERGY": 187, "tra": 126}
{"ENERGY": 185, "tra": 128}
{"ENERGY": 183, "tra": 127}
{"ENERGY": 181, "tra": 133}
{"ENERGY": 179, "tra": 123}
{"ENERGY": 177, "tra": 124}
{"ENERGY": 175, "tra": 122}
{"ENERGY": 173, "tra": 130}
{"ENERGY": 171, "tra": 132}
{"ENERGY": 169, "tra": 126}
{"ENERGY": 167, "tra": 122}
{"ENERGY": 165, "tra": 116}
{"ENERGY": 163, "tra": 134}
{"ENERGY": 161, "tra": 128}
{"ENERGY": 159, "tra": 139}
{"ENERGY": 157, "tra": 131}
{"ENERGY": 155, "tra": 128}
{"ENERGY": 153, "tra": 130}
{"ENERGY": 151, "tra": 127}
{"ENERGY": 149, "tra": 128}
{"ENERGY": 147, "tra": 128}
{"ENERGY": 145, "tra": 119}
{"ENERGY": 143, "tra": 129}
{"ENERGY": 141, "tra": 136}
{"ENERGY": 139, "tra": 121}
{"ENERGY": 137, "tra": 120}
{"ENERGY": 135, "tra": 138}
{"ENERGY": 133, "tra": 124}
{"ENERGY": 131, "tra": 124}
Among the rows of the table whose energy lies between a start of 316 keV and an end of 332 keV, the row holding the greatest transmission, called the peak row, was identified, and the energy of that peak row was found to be 329 keV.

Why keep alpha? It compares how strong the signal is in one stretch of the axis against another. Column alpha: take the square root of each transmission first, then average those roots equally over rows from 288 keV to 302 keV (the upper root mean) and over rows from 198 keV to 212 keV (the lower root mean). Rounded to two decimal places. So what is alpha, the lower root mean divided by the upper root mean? 1.12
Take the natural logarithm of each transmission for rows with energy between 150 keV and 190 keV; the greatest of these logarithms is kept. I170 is 4.9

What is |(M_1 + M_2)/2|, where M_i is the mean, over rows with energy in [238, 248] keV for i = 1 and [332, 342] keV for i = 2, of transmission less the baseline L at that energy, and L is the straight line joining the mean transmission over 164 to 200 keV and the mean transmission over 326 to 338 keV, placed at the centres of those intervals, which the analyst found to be 24.5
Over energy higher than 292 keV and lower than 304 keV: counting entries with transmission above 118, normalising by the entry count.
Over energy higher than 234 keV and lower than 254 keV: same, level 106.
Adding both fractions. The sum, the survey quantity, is 0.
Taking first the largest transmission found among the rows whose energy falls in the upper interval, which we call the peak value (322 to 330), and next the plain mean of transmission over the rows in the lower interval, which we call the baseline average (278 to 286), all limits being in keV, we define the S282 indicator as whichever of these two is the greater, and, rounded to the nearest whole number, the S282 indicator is 107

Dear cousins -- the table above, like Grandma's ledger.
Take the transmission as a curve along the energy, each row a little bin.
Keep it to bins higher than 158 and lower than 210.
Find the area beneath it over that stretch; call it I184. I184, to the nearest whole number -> 6608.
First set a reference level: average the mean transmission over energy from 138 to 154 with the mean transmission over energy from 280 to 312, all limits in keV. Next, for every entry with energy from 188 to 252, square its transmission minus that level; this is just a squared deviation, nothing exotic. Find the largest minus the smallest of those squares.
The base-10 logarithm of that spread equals 3.42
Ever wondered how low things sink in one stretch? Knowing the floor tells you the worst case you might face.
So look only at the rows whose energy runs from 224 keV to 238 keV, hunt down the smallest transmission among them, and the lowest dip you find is 83.2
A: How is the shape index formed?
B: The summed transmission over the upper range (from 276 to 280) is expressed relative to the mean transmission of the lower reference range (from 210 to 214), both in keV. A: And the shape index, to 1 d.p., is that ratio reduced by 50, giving -48.2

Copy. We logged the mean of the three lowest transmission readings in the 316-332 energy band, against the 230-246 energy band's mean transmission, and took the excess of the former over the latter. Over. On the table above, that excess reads 14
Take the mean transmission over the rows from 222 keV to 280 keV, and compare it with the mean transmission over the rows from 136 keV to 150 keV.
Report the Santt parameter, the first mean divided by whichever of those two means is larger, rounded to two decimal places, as 0.69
